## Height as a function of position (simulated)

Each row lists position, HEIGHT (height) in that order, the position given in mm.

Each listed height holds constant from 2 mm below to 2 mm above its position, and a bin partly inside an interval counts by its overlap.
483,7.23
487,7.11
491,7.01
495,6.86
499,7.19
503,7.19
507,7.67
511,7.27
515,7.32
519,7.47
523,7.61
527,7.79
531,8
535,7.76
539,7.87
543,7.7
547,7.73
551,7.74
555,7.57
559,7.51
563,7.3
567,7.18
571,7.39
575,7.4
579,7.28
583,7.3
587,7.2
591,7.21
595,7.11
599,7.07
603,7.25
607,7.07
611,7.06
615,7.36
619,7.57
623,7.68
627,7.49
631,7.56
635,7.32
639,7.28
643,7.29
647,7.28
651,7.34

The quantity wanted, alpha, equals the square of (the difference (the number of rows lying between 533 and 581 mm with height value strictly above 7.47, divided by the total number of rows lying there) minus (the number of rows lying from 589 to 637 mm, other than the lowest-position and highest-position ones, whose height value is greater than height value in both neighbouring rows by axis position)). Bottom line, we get 5.8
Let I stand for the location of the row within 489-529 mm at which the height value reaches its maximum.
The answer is 527 mm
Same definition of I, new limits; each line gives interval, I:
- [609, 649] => 623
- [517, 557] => 531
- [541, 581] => 551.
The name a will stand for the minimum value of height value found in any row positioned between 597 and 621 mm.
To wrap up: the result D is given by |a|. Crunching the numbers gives 7.06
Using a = 7.06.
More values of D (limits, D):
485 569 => 6.86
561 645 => 7.06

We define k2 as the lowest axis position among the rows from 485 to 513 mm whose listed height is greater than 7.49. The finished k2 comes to 507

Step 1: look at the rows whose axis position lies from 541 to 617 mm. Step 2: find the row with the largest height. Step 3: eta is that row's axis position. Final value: 551 mm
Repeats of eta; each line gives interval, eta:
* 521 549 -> 531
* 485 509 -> 507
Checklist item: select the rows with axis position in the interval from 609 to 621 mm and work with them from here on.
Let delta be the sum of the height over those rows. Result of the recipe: 22.0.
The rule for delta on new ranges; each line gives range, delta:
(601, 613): 21.4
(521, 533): 23.4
